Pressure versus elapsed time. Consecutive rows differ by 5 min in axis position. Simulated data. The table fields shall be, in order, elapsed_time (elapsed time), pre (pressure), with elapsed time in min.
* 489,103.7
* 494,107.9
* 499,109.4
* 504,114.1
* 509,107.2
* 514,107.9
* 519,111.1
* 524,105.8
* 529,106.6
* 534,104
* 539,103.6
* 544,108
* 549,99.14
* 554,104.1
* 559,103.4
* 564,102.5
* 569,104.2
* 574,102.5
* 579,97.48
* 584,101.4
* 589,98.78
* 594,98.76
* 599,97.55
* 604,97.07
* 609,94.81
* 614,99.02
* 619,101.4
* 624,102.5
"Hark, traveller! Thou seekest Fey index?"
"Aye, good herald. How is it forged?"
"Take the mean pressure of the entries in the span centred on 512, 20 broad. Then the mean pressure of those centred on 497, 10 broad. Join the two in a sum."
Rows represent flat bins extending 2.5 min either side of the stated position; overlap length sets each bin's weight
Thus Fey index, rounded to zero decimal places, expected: 219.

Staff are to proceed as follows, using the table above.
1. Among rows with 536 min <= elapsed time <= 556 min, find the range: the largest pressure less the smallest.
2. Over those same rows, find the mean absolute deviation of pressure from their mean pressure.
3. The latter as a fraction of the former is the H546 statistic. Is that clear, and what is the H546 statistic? 0.264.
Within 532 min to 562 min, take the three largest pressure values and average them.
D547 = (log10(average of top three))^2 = 4.09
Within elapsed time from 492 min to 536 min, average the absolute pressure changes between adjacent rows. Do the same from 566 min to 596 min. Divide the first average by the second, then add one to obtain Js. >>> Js 2.2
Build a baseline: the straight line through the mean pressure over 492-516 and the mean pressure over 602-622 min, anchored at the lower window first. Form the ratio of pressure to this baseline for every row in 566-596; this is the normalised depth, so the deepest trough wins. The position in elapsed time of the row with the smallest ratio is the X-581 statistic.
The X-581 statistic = 579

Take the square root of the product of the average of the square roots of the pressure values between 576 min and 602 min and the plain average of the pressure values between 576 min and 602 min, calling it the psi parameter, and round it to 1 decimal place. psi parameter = 31.3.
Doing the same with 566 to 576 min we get 32.4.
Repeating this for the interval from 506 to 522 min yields 33.7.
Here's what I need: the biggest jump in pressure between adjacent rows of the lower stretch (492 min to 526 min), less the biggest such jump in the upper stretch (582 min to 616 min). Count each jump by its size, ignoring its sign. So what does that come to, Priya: 2.7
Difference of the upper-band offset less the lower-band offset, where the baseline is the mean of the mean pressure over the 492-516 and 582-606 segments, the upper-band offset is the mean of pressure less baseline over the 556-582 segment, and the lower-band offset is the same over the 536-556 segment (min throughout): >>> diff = -1.7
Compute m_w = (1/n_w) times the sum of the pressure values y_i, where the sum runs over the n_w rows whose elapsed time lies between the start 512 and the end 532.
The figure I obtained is 108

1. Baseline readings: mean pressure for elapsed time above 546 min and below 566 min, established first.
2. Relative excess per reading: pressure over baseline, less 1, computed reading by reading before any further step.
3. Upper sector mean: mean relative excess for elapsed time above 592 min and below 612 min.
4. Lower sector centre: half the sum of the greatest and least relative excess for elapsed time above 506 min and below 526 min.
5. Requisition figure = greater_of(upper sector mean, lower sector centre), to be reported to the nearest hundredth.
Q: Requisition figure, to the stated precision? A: 0.06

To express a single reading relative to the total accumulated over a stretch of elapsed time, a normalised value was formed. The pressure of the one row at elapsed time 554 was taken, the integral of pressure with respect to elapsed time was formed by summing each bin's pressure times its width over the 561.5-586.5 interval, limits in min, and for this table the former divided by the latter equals 0.0410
